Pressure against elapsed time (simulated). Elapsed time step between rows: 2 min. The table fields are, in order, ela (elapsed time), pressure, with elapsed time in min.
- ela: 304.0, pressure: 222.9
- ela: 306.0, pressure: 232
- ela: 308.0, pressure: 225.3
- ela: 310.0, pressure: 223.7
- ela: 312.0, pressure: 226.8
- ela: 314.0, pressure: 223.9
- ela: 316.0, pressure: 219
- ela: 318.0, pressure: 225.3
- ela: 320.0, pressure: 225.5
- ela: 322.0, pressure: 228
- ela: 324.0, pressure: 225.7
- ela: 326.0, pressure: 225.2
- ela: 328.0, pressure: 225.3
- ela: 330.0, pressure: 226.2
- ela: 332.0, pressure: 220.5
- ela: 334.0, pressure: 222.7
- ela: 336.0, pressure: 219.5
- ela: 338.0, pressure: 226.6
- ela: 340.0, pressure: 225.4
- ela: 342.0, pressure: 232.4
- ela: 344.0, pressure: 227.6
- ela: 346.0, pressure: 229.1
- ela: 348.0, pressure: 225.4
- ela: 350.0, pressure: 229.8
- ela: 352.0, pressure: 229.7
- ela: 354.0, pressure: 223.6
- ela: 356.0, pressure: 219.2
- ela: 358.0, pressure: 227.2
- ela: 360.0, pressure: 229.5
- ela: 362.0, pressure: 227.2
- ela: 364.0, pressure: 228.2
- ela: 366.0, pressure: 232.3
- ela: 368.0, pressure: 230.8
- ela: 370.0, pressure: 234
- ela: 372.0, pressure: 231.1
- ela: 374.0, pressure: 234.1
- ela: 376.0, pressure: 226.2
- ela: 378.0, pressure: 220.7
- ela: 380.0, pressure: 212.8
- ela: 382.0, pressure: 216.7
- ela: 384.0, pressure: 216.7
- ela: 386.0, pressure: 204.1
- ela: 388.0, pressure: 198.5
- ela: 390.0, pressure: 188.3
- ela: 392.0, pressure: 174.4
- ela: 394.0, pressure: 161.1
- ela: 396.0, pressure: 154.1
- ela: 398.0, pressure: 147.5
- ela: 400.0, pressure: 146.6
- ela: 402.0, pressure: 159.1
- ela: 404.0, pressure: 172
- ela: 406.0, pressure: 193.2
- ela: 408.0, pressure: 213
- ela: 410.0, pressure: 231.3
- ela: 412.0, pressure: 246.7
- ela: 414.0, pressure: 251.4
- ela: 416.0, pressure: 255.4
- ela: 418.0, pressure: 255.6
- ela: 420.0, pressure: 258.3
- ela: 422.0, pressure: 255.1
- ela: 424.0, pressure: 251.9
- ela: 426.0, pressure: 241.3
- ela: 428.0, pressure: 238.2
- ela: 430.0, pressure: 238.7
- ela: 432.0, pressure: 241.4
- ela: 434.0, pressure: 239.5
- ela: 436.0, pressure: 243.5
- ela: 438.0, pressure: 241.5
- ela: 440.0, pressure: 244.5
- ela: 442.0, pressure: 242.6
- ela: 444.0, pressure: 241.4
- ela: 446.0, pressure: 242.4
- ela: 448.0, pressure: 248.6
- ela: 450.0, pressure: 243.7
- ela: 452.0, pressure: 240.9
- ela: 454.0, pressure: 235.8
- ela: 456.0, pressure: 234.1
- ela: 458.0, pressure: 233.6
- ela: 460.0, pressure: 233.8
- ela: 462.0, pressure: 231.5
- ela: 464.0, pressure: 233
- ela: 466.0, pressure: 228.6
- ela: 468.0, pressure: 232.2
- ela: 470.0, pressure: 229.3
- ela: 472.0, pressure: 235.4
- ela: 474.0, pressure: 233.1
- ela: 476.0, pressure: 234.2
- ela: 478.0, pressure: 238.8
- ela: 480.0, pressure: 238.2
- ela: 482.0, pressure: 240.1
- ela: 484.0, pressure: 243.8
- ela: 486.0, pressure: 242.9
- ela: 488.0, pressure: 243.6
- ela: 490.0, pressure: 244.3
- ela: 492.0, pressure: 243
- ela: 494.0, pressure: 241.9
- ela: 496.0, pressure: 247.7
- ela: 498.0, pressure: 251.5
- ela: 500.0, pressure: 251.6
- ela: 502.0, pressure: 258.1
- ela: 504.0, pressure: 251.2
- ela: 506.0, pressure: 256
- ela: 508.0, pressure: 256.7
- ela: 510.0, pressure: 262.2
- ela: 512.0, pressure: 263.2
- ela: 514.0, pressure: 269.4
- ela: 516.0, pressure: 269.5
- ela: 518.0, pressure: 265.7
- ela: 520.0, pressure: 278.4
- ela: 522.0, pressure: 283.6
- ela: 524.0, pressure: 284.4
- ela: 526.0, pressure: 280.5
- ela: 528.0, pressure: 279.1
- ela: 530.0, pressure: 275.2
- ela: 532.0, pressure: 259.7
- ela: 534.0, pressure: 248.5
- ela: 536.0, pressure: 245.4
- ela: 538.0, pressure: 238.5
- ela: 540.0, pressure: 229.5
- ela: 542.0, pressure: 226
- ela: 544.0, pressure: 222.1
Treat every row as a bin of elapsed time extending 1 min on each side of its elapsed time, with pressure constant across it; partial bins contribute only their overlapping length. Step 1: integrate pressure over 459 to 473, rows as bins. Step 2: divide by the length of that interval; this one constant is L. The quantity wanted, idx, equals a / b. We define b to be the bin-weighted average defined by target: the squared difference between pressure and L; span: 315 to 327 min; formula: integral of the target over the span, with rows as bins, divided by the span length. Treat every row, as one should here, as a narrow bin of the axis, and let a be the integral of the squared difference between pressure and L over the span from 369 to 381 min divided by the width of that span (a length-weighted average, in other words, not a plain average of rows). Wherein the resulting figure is 1.5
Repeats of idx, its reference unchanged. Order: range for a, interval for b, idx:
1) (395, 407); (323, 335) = 81.2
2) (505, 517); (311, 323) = 16.2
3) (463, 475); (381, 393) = 0.0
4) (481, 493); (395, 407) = 0.0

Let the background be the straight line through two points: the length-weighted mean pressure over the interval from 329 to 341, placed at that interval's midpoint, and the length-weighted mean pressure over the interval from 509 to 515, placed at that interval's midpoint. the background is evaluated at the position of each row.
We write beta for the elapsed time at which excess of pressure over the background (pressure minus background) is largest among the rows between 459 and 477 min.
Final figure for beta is 460.0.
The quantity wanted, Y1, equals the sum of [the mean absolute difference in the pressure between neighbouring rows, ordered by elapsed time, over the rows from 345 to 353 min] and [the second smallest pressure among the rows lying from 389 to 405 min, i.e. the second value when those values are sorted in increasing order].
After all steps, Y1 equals 150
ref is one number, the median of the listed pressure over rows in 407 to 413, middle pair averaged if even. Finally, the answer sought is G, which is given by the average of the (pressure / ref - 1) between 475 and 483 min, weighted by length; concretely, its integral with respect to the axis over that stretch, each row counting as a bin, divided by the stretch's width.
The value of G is 0.028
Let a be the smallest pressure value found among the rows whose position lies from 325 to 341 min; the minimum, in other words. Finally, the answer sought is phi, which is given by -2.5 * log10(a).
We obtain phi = -5.85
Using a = 219.5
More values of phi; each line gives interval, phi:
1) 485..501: -5.96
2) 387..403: -5.42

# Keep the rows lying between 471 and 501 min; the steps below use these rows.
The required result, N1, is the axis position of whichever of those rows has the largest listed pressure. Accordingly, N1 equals 500.0 min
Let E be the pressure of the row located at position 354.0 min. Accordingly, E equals 223.6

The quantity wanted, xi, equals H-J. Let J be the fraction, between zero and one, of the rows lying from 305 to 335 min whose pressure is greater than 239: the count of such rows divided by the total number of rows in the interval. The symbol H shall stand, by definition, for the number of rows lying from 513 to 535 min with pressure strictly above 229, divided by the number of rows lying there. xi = 1.00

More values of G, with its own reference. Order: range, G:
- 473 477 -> 0.010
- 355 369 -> -0.015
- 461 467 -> -0.001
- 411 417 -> 0.086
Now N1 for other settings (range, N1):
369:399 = 374.0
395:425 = 420.0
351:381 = 374.0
